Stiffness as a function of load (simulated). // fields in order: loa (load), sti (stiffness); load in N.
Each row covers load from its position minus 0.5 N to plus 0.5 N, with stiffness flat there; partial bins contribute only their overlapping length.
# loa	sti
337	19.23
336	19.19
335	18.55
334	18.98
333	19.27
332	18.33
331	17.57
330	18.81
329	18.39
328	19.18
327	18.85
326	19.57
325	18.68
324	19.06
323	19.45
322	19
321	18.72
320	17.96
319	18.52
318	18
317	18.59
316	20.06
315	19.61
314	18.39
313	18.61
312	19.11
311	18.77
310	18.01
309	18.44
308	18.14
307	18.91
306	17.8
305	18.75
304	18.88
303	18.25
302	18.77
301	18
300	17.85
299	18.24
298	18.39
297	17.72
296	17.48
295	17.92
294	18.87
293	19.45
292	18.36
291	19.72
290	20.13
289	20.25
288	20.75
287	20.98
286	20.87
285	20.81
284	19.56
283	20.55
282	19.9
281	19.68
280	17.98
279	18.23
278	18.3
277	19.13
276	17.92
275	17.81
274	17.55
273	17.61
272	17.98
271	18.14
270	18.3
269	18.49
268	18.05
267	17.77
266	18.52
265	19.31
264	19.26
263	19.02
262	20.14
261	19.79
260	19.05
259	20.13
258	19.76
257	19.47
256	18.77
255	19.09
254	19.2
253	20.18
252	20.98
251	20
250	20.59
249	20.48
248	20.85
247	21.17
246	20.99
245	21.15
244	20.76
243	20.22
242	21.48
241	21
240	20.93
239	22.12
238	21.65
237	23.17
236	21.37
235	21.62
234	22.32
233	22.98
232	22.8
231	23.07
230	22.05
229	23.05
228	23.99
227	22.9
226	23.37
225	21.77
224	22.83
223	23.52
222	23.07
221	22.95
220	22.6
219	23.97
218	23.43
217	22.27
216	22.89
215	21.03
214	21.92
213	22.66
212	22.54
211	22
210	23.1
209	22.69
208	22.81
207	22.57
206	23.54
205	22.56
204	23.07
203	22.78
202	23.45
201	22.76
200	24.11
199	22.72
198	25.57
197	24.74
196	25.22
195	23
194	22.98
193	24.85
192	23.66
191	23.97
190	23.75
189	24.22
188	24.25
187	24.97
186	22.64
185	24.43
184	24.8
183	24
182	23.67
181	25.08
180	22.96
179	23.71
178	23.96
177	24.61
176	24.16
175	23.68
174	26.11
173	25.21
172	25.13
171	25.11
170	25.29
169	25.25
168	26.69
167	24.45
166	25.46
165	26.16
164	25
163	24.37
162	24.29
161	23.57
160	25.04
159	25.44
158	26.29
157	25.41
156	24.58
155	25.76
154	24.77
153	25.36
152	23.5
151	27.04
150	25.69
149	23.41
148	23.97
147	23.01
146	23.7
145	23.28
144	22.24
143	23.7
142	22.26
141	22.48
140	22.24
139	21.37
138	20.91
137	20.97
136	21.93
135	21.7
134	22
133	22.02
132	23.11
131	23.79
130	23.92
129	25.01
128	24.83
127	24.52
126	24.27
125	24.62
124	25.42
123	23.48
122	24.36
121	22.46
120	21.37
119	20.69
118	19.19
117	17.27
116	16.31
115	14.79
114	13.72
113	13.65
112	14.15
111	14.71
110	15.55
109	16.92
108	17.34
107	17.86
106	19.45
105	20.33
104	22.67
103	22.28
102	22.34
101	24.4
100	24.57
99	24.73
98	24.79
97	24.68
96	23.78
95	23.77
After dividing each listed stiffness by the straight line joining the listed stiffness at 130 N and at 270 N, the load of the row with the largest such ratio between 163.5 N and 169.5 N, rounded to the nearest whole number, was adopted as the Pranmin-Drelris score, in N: 168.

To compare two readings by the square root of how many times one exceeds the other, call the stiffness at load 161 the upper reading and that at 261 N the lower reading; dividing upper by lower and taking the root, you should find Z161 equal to 1.09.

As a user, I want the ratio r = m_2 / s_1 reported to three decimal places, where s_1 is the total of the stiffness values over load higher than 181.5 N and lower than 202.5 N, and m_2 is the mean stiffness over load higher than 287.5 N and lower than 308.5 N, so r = 0.037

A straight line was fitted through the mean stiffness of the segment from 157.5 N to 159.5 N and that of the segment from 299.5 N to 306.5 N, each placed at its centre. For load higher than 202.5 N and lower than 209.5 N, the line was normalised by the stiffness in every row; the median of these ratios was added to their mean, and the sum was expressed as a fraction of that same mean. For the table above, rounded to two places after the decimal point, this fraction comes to 2.00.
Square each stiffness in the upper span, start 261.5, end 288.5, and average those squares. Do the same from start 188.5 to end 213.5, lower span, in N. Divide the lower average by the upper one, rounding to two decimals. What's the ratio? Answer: 1.52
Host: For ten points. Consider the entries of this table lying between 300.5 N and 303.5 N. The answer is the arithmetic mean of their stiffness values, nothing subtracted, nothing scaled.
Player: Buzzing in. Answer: 18.3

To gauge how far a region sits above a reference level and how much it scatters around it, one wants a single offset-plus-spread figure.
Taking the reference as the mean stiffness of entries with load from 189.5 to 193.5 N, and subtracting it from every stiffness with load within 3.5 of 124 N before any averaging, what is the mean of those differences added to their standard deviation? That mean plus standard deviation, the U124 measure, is 1.0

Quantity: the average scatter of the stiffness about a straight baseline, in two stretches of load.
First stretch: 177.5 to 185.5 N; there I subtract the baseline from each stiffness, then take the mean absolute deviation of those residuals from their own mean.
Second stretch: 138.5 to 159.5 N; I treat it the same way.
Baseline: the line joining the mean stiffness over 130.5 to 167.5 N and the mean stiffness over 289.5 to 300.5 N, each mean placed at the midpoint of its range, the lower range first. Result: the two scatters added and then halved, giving 1.03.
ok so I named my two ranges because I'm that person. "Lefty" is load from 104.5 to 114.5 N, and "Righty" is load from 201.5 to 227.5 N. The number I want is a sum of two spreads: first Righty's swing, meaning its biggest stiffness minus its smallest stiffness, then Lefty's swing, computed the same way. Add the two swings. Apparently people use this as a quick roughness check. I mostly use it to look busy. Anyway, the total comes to 10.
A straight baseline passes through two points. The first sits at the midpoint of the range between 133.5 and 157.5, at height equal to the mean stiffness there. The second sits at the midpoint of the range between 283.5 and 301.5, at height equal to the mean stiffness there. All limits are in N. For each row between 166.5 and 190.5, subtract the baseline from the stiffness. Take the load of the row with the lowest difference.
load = 186 N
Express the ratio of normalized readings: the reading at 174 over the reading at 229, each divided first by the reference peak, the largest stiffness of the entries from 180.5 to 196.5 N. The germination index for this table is 1.13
